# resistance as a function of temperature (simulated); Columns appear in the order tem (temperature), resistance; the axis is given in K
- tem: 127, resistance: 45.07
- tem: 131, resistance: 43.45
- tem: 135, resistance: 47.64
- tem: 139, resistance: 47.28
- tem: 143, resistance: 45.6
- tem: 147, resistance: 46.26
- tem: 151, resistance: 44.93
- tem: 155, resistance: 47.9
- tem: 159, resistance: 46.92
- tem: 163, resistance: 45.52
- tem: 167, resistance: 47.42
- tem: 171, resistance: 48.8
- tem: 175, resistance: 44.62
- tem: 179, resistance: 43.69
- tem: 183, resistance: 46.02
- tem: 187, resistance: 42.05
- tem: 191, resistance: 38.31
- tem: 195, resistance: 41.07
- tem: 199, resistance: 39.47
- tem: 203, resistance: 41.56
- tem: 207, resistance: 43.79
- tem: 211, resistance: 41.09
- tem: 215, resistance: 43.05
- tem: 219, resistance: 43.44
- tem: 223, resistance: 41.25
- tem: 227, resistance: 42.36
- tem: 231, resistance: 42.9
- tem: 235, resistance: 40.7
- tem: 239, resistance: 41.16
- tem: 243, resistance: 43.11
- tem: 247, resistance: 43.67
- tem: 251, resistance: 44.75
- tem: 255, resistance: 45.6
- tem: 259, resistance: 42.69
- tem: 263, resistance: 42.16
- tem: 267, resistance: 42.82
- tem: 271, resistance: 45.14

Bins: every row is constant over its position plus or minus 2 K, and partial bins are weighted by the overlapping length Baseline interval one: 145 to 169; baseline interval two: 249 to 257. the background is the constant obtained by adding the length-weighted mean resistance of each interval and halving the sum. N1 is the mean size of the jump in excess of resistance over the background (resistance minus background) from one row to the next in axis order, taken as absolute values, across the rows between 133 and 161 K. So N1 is 1.3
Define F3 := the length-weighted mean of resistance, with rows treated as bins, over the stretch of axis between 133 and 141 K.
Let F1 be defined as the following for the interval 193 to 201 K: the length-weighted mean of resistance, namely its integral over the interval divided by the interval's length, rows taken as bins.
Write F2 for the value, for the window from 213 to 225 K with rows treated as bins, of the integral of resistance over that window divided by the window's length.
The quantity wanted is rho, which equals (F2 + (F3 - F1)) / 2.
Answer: 24.9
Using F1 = 40.3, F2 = 42.6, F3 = 47.5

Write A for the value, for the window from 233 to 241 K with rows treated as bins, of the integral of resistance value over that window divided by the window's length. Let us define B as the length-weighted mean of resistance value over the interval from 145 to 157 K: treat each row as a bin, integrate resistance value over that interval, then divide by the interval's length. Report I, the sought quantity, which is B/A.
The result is 1.13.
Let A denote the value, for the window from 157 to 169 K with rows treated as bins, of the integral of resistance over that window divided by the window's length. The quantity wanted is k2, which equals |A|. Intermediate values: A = 46.6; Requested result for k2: 46.6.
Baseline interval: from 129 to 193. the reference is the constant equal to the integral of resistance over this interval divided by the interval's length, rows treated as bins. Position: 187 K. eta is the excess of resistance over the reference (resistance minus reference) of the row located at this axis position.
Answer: -3.4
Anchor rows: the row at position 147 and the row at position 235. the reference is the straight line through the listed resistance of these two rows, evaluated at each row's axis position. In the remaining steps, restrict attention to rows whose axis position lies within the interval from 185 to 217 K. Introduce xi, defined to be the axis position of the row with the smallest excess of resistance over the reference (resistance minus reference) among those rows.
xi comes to 191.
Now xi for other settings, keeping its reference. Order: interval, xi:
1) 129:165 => 131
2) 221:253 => 223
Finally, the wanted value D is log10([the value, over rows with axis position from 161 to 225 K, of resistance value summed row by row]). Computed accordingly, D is 2.8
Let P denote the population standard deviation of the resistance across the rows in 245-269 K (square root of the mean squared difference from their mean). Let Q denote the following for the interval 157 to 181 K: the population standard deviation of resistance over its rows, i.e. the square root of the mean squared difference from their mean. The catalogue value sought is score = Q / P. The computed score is 1.4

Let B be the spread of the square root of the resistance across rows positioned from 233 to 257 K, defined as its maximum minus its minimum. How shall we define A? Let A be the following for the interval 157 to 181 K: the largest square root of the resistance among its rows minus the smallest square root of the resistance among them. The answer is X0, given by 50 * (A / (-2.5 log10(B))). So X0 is 17.6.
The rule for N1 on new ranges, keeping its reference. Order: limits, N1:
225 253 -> 1.1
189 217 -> 2.2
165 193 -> 2.8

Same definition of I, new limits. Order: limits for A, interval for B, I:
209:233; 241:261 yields 1.04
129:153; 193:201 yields 0.88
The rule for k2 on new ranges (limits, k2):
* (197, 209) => 41.6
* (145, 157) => 46.4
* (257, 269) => 42.6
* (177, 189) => 43.9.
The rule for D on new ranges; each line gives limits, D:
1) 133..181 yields 2.7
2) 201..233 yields 2.5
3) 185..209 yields 2.4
